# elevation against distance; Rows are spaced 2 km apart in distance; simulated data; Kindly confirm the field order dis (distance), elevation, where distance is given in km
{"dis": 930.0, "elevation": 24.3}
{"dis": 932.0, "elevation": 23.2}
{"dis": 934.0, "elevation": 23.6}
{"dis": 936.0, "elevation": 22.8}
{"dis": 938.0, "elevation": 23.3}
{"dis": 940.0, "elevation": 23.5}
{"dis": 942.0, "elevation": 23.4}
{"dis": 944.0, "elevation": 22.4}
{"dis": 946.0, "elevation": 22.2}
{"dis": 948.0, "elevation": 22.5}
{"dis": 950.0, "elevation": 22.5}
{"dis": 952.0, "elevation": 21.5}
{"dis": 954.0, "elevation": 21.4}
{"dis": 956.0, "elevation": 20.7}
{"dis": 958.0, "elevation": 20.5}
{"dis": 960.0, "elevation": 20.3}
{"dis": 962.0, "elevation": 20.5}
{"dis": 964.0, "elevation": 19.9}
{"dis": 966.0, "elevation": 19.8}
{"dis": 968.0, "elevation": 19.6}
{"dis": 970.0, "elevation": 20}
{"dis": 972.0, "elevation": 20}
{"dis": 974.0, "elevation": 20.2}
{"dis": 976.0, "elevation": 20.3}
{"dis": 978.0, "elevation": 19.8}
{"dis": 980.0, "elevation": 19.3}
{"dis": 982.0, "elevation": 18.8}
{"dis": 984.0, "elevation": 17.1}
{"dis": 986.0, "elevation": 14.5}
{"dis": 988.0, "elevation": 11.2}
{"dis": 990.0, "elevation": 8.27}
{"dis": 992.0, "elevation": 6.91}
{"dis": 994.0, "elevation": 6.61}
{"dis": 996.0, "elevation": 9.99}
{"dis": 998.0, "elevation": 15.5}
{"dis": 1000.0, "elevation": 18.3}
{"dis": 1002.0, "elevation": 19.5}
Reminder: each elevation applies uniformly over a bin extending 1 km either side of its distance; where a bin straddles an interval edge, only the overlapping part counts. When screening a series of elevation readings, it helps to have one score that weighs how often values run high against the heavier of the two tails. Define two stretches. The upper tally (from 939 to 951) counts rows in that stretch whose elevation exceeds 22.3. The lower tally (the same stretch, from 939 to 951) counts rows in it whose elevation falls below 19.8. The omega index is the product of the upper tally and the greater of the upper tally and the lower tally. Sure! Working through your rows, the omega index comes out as 25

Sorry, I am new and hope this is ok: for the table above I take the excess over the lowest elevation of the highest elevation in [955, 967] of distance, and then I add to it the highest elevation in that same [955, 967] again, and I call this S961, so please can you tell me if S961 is 21.6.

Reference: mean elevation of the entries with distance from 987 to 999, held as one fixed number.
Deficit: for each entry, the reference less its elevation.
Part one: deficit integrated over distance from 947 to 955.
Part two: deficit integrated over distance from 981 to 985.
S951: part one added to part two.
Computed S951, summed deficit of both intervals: -131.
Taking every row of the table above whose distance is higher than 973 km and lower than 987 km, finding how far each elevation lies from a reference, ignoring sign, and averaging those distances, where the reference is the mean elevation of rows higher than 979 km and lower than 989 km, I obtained 2.9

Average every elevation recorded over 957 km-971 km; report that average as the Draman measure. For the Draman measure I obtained 20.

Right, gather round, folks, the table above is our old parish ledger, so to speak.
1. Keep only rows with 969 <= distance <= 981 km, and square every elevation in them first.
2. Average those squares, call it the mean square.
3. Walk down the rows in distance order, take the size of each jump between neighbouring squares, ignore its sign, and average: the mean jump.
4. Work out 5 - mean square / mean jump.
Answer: -33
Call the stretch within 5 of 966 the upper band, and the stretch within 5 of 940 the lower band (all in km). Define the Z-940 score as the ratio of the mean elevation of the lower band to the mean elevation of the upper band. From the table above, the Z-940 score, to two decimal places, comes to 1.16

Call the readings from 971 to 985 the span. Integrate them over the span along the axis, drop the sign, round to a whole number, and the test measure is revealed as 271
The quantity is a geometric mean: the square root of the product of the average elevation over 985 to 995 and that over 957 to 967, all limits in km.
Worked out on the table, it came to 13.9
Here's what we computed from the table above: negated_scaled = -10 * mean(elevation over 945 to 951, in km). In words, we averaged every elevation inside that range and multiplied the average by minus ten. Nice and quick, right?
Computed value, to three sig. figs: -224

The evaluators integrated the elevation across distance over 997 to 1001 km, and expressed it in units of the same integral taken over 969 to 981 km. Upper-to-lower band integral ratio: 0.3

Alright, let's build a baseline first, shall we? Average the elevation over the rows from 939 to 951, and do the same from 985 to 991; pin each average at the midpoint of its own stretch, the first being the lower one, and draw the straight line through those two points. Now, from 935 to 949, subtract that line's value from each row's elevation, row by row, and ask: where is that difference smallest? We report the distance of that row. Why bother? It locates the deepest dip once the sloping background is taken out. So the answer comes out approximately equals 936.0 km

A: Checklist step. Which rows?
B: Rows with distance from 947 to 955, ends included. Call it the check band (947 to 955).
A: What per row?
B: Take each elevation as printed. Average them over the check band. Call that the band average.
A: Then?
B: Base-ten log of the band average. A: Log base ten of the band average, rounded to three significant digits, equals 1.34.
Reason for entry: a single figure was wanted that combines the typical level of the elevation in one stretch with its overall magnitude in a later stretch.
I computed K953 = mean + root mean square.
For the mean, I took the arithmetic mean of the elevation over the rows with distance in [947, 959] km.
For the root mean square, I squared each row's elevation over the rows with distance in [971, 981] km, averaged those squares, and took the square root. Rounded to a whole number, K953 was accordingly 41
